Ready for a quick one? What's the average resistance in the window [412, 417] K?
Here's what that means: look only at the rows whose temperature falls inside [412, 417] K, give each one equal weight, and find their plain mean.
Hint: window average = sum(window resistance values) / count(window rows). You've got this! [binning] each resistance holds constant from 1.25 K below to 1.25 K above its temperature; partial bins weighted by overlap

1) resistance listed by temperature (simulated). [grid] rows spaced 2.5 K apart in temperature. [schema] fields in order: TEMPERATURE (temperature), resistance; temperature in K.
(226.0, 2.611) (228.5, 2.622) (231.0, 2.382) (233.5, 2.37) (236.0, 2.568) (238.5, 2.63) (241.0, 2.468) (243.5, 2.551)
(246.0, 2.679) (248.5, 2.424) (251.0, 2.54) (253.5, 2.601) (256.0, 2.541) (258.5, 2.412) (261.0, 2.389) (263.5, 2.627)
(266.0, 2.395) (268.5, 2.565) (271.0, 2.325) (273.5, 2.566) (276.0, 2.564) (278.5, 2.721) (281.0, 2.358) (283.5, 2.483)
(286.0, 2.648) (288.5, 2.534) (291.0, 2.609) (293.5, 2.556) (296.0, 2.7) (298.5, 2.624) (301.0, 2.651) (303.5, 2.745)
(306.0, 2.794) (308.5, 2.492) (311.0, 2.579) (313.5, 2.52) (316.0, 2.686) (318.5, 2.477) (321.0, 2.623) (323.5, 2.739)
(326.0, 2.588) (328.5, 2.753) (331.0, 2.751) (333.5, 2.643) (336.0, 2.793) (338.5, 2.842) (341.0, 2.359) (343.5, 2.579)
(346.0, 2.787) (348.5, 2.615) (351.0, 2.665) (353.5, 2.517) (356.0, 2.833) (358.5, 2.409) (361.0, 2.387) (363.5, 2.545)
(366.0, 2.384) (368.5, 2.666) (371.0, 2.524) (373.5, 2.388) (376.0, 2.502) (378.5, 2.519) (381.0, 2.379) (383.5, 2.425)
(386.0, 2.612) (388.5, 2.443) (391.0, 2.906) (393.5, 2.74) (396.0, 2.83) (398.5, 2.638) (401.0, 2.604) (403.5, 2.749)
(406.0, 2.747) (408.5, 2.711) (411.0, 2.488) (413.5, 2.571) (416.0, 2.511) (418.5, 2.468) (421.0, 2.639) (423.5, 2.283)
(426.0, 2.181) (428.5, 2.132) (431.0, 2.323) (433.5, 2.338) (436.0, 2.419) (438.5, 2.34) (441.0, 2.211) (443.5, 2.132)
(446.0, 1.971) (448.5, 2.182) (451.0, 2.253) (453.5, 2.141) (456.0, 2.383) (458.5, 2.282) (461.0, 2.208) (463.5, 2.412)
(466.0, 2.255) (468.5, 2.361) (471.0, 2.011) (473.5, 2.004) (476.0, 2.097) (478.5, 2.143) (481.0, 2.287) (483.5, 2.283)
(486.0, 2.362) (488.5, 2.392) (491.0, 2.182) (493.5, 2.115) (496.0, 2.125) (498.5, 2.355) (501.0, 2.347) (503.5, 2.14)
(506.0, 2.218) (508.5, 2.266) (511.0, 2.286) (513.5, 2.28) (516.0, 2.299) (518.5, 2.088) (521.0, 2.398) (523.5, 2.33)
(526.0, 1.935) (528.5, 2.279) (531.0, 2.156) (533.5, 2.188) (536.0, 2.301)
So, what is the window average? 2.54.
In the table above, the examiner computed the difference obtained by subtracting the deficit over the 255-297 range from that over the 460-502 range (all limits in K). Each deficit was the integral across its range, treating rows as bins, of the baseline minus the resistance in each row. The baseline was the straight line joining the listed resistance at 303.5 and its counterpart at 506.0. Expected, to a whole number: -10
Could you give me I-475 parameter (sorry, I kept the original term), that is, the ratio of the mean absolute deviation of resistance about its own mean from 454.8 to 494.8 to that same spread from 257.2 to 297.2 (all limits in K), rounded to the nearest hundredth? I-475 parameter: 1.11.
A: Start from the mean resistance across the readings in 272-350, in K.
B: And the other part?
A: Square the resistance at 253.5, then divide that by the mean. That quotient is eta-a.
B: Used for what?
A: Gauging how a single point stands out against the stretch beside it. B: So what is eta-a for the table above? 2.58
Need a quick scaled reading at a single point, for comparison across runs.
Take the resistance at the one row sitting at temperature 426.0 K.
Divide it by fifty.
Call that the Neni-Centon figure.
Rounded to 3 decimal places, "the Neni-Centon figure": 0.044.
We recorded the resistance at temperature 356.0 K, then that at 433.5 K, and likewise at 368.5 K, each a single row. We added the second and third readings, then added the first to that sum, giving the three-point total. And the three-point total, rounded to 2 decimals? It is 7.84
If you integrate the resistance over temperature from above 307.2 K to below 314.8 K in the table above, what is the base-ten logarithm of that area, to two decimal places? 1.28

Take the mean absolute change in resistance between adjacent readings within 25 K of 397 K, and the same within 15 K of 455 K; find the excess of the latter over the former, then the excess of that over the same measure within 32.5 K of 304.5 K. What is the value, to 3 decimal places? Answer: -0.112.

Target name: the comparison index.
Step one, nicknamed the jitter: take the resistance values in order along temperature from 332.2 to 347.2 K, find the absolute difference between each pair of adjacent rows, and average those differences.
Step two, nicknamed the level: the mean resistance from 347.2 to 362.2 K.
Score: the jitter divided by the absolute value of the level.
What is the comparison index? 0.086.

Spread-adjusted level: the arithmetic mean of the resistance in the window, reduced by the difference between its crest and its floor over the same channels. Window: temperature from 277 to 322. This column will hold 2.16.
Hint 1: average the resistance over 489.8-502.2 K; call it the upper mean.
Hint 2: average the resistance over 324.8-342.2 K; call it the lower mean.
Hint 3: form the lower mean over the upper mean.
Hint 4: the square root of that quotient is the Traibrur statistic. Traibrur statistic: 1.097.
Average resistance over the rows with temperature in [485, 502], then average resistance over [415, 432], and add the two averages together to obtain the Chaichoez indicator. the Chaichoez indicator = 4.6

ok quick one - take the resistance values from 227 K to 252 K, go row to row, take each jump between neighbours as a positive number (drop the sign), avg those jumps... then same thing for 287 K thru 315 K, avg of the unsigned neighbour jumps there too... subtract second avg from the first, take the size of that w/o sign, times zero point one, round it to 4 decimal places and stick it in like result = 0.0043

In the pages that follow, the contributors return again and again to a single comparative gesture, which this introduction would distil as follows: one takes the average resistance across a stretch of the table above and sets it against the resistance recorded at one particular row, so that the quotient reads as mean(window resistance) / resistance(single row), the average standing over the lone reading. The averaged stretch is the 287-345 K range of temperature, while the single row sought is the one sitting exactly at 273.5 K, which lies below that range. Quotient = 1.03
